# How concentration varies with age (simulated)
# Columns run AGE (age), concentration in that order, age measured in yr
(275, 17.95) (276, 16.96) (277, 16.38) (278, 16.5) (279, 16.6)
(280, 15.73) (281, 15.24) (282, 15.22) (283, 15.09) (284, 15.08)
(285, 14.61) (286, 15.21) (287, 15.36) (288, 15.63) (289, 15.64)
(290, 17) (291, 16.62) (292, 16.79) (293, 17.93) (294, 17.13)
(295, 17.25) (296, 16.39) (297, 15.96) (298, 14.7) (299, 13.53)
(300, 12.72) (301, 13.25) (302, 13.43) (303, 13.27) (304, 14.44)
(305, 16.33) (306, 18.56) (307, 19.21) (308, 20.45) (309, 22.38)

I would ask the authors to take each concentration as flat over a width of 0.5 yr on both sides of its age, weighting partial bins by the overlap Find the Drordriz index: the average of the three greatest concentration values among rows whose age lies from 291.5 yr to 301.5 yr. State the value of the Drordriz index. 17.4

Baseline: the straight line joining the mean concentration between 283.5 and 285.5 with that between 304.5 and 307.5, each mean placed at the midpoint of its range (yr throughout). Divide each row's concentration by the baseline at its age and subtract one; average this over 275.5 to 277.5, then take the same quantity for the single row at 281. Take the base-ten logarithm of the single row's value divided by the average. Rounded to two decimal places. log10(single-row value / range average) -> -0.54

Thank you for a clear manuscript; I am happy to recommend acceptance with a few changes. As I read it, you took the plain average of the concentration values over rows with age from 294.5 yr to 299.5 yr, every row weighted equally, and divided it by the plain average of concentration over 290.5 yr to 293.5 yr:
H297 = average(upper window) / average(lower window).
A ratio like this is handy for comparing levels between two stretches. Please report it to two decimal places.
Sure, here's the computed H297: 0.91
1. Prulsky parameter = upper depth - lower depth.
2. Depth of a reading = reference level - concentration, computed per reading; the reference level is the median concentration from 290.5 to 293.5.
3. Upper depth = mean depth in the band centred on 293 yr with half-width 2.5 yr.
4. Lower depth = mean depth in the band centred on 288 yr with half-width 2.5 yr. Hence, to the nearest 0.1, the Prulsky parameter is -1.4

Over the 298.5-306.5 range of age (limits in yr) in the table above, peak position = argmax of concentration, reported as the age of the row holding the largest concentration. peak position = 306 yr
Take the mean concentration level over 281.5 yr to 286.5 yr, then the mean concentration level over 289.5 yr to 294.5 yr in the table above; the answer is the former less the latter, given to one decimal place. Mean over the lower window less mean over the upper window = -2.1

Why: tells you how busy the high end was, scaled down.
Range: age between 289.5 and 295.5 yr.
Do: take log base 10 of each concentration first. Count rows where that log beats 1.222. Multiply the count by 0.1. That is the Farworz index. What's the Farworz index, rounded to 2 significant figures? 0.50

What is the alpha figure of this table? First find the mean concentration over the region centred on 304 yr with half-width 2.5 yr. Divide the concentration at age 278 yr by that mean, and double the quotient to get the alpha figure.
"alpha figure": 2.17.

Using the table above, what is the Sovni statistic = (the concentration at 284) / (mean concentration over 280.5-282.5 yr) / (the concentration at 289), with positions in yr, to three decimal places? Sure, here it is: 0.063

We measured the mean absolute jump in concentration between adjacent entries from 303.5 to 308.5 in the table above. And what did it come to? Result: 1.50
